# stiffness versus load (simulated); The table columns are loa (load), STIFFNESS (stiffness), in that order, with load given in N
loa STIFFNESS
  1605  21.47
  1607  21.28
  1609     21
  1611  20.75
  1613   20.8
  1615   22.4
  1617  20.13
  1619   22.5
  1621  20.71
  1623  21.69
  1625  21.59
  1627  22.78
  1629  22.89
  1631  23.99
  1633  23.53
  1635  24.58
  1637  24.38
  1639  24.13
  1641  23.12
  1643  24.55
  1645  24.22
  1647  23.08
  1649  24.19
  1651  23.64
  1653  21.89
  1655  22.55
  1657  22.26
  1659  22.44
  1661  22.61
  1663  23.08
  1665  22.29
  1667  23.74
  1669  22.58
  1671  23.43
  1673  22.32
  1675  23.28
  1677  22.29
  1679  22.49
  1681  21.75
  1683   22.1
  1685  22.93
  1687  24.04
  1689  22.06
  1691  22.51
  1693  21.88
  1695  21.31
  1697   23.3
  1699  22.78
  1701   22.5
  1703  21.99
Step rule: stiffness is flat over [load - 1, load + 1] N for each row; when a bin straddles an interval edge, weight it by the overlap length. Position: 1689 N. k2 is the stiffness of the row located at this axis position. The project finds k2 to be 22.06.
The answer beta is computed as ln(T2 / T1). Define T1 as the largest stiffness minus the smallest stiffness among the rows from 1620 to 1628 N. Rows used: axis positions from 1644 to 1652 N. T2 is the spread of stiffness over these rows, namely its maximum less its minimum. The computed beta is -0.6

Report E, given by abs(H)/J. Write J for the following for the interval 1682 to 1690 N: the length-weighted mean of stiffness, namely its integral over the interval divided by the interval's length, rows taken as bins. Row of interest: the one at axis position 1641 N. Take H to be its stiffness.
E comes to 1.01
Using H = 23.12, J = 22.8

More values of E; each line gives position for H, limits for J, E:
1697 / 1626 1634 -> 1.00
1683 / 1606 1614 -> 1.05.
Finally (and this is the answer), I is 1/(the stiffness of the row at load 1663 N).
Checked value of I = 0.0433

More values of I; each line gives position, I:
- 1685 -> 0.0436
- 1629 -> 0.0437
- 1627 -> 0.0439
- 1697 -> 0.0429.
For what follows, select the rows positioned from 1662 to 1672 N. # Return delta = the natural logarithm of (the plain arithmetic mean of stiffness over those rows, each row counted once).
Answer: 3.14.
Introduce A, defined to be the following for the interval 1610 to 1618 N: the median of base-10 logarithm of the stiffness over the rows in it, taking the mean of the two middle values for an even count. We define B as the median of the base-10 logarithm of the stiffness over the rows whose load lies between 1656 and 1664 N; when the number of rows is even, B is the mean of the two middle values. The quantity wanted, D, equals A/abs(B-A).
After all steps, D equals 38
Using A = 1.32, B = 1.35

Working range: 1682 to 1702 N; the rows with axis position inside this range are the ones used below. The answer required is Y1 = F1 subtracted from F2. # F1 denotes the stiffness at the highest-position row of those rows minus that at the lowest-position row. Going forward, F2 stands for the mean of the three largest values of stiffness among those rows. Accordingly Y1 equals 23.0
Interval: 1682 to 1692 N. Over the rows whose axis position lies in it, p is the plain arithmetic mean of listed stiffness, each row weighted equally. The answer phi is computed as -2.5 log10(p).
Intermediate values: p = 22.7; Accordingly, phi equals -3.39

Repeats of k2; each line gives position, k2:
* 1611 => 20.75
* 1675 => 23.28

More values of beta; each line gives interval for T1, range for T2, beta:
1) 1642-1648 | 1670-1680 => -0.3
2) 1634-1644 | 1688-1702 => 0.3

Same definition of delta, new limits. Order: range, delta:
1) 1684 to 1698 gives 3.12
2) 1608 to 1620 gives 3.06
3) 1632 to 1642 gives 3.18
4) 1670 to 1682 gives 3.12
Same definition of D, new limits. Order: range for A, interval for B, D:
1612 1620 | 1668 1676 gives 51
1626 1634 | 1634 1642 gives 71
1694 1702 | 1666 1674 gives 197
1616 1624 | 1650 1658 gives 55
